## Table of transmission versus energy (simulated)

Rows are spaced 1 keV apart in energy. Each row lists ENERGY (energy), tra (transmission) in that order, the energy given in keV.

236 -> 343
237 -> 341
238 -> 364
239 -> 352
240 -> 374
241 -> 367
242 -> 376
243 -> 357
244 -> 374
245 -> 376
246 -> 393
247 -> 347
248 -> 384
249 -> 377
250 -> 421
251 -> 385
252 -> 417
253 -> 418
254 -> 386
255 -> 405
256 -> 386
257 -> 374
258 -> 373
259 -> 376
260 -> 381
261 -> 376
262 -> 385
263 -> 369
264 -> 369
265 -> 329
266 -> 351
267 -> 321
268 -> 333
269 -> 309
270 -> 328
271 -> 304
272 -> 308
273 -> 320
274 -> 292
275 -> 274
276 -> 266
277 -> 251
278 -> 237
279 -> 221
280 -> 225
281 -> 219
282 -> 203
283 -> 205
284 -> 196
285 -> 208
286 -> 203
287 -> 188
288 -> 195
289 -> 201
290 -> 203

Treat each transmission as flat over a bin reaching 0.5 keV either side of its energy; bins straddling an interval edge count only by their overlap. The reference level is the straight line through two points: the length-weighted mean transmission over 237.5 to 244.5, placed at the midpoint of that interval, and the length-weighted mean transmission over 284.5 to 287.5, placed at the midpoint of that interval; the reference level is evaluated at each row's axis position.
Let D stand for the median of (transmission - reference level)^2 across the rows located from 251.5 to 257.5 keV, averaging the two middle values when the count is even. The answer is 6931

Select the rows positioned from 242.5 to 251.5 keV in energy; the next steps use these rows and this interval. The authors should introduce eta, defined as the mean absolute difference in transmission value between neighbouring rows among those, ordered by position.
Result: 26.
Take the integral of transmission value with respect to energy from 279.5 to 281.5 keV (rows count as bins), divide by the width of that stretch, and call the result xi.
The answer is 222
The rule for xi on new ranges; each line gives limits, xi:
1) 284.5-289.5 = 199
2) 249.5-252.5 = 408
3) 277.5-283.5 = 218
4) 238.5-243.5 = 365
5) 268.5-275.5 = 305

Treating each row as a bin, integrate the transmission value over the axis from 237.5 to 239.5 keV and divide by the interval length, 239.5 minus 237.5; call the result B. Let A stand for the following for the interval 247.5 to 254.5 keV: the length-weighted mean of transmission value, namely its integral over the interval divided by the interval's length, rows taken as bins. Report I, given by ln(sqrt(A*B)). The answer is 5.93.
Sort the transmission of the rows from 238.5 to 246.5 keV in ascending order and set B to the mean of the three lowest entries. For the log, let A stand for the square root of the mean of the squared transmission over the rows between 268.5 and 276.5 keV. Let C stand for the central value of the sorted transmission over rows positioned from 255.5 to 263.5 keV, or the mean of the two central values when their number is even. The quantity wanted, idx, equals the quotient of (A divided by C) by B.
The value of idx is 0.0022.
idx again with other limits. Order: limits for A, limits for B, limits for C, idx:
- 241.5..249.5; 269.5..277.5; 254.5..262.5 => 0.0037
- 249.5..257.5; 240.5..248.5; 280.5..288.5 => 0.0055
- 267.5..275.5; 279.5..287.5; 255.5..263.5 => 0.0042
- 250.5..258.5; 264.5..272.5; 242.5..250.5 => 0.0034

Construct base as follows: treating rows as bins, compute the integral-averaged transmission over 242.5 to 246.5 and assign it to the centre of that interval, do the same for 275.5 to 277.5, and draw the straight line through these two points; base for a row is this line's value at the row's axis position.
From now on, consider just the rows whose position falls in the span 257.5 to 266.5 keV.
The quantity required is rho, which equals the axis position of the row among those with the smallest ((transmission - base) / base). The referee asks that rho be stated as 265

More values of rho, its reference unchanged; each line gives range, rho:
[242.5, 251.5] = 243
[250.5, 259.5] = 251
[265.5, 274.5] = 269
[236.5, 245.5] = 237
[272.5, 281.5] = 279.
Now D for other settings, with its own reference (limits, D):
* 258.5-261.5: 7017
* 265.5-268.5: 4447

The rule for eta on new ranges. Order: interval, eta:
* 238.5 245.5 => 13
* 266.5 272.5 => 17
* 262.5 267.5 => 23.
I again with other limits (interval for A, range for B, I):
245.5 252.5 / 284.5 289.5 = 5.63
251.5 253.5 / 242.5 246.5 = 5.98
